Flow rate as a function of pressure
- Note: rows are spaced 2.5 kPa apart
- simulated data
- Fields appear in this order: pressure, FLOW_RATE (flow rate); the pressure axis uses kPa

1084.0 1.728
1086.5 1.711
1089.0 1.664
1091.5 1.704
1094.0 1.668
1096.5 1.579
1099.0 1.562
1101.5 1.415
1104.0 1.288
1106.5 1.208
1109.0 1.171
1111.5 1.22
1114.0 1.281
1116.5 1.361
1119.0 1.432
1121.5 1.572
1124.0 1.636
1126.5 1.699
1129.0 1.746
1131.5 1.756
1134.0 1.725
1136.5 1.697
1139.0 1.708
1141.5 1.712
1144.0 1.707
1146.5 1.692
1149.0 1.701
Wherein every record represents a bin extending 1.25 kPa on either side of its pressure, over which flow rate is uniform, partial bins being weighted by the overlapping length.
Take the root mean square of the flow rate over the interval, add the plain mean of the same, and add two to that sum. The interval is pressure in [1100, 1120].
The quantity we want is 4.6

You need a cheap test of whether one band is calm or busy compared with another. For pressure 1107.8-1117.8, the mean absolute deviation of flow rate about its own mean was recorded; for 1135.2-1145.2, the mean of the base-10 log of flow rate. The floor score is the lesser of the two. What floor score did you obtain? 0.063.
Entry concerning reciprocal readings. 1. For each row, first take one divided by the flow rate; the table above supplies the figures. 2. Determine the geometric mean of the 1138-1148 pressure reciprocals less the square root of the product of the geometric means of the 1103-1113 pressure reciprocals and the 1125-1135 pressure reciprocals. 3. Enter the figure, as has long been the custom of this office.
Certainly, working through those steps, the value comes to -0.101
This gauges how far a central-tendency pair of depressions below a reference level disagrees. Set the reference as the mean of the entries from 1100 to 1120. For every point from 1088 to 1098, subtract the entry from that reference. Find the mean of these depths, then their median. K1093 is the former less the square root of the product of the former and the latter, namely -0.7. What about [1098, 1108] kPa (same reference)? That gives -0.1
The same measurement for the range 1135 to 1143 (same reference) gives -0.8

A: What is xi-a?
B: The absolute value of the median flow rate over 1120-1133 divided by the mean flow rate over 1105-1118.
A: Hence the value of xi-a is 1.4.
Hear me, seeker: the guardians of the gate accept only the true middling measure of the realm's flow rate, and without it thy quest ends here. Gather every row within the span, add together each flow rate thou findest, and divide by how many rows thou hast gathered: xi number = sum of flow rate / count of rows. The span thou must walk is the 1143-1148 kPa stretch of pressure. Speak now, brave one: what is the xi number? 1.70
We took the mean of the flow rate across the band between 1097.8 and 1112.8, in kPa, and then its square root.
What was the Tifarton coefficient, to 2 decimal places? 1.14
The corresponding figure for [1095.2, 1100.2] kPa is 1.25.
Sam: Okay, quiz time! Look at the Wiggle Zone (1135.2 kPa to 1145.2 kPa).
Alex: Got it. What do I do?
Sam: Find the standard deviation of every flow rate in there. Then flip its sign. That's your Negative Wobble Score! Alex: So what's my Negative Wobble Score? -0.01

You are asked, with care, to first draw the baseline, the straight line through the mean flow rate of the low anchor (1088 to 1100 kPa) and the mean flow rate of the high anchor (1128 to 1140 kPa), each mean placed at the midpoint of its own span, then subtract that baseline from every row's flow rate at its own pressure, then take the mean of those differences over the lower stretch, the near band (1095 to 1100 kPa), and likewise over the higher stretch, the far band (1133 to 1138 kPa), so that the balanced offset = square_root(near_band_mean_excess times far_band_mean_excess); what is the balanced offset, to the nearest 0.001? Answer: 0.037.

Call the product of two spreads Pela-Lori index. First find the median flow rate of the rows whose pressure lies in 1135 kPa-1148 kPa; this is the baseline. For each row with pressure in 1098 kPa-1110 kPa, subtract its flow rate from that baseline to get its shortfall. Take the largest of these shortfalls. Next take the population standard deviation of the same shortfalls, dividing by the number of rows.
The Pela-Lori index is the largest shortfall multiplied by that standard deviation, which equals 0.077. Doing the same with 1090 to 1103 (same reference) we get 0.029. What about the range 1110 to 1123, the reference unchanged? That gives 0.060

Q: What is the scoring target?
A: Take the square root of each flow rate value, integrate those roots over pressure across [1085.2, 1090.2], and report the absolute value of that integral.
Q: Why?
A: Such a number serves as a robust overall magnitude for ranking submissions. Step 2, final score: 6.5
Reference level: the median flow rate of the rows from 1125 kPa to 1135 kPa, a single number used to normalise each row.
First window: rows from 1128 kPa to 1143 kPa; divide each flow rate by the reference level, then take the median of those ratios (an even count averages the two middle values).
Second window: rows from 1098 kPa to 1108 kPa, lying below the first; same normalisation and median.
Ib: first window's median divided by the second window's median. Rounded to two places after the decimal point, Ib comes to 1.27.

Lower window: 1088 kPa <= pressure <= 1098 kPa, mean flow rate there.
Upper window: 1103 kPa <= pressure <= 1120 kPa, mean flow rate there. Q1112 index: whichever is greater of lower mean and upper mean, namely 1.65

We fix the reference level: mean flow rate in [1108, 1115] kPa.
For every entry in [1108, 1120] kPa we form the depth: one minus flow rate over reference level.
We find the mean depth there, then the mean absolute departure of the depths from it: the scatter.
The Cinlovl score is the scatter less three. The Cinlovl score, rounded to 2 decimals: -2.93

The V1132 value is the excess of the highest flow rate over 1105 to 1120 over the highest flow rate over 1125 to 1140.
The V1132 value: -0.32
